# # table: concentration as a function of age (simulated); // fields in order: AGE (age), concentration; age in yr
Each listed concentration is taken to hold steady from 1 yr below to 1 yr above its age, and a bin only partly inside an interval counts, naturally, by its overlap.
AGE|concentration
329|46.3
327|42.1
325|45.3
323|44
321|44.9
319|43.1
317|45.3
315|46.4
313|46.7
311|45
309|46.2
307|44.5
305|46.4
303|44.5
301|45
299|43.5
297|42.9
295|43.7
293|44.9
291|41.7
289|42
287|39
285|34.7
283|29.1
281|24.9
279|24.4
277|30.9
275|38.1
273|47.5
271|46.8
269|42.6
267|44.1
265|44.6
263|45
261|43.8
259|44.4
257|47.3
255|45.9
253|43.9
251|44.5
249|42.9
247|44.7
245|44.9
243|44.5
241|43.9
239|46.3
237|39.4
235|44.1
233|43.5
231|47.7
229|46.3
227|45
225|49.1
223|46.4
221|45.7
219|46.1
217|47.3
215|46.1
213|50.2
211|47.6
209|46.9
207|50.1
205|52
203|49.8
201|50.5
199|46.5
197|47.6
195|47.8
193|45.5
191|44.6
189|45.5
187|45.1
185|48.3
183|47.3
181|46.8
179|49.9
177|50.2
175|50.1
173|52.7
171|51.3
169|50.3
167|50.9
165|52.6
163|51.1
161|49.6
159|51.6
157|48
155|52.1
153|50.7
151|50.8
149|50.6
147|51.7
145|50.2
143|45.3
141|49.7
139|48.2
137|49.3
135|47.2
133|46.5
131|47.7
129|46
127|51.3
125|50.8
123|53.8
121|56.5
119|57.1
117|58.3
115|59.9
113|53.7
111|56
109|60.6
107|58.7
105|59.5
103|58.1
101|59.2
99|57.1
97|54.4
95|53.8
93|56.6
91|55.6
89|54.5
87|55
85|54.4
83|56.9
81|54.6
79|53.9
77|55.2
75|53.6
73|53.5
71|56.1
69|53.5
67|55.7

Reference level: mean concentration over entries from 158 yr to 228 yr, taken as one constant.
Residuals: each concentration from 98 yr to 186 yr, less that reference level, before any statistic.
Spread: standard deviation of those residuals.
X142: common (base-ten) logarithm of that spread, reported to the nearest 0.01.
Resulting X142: 0.62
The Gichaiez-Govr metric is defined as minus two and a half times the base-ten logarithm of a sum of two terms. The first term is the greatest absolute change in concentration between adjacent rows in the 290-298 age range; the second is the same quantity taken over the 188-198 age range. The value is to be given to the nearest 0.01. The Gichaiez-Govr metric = -1.85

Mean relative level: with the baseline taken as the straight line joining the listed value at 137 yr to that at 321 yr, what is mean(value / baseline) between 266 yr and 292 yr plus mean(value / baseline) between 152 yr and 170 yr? 1.86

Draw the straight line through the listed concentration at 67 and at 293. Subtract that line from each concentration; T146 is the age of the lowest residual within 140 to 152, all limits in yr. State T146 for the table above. 143 yr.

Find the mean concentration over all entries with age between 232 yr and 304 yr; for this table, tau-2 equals 42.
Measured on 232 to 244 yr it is 44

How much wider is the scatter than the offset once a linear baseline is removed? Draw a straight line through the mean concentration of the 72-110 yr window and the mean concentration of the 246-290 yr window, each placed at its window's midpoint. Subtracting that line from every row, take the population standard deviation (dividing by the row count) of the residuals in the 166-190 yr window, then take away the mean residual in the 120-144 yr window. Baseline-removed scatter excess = 4.9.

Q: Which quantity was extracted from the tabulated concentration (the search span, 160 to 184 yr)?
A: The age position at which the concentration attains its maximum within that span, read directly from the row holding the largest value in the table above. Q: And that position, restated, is 173 yr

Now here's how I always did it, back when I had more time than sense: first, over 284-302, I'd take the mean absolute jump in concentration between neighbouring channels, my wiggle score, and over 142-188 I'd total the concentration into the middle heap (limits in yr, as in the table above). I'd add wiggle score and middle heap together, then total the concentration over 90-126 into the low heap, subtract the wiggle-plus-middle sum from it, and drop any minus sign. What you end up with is 129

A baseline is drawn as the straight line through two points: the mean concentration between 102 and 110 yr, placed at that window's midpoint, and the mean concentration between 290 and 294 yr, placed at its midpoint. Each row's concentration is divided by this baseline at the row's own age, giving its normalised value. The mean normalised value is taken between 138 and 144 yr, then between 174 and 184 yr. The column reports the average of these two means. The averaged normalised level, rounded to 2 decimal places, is 0.89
